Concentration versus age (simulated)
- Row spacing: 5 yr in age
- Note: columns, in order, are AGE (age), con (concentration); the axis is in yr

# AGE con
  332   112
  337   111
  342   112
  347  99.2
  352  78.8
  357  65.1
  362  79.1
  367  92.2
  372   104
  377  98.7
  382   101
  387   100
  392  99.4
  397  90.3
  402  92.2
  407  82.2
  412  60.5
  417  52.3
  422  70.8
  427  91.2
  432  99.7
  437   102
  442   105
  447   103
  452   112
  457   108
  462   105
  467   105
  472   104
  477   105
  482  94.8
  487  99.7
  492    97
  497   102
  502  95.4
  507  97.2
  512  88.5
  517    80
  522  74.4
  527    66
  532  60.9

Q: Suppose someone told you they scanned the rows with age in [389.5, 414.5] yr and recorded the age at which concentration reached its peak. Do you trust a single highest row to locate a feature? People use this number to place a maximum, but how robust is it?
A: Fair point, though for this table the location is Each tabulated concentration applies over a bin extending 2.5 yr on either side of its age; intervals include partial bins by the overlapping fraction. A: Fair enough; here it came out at 392 yr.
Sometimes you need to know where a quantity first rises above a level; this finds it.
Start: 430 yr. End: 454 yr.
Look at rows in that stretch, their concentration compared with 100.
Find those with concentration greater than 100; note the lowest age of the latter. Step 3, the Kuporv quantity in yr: 437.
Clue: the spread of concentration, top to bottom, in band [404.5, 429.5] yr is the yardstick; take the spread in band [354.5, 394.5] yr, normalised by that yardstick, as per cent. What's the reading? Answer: 100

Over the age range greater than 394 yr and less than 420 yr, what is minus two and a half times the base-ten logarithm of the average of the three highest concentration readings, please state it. -4.86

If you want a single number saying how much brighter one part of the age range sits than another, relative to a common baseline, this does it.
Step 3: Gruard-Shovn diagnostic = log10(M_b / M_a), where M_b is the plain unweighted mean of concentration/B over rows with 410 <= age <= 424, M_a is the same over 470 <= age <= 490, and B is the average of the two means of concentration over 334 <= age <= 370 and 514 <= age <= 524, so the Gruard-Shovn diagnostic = -0.22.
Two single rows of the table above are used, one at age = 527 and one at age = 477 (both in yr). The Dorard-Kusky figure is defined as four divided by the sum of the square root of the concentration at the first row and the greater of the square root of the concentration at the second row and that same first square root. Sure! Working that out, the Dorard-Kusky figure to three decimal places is 0.218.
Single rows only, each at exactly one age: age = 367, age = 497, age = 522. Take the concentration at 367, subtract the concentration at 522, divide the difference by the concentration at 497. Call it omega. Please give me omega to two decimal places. 0.17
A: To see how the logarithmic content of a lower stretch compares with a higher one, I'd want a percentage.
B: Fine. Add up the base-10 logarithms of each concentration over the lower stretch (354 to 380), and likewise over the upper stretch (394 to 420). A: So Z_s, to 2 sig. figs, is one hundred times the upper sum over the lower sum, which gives 96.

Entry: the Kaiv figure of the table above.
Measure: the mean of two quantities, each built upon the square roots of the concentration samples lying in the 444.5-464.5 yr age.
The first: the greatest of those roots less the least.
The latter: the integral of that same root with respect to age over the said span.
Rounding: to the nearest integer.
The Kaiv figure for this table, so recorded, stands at 104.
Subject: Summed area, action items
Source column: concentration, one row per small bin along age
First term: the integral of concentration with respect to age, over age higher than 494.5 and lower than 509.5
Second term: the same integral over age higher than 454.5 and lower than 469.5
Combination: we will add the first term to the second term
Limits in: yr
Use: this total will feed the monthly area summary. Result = 3063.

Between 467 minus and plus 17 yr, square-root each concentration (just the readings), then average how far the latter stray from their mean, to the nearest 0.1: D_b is 0.2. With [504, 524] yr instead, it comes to 0.4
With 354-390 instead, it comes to 0.6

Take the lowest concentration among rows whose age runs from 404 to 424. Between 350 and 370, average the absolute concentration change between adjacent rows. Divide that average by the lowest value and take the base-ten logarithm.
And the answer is -0.6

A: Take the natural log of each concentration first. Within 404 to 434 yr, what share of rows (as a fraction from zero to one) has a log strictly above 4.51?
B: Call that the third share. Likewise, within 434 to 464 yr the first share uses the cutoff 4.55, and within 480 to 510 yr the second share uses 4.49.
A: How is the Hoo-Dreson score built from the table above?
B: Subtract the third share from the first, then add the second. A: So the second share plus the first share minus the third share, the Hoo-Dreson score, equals 1.7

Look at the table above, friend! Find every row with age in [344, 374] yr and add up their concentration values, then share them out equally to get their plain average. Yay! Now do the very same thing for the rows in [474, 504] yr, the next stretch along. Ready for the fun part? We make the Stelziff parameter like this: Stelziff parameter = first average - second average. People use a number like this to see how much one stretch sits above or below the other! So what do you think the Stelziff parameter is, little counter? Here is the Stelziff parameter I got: -13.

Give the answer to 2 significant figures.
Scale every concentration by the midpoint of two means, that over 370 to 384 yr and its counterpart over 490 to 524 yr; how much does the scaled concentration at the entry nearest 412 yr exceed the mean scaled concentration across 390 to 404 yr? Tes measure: -0.35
